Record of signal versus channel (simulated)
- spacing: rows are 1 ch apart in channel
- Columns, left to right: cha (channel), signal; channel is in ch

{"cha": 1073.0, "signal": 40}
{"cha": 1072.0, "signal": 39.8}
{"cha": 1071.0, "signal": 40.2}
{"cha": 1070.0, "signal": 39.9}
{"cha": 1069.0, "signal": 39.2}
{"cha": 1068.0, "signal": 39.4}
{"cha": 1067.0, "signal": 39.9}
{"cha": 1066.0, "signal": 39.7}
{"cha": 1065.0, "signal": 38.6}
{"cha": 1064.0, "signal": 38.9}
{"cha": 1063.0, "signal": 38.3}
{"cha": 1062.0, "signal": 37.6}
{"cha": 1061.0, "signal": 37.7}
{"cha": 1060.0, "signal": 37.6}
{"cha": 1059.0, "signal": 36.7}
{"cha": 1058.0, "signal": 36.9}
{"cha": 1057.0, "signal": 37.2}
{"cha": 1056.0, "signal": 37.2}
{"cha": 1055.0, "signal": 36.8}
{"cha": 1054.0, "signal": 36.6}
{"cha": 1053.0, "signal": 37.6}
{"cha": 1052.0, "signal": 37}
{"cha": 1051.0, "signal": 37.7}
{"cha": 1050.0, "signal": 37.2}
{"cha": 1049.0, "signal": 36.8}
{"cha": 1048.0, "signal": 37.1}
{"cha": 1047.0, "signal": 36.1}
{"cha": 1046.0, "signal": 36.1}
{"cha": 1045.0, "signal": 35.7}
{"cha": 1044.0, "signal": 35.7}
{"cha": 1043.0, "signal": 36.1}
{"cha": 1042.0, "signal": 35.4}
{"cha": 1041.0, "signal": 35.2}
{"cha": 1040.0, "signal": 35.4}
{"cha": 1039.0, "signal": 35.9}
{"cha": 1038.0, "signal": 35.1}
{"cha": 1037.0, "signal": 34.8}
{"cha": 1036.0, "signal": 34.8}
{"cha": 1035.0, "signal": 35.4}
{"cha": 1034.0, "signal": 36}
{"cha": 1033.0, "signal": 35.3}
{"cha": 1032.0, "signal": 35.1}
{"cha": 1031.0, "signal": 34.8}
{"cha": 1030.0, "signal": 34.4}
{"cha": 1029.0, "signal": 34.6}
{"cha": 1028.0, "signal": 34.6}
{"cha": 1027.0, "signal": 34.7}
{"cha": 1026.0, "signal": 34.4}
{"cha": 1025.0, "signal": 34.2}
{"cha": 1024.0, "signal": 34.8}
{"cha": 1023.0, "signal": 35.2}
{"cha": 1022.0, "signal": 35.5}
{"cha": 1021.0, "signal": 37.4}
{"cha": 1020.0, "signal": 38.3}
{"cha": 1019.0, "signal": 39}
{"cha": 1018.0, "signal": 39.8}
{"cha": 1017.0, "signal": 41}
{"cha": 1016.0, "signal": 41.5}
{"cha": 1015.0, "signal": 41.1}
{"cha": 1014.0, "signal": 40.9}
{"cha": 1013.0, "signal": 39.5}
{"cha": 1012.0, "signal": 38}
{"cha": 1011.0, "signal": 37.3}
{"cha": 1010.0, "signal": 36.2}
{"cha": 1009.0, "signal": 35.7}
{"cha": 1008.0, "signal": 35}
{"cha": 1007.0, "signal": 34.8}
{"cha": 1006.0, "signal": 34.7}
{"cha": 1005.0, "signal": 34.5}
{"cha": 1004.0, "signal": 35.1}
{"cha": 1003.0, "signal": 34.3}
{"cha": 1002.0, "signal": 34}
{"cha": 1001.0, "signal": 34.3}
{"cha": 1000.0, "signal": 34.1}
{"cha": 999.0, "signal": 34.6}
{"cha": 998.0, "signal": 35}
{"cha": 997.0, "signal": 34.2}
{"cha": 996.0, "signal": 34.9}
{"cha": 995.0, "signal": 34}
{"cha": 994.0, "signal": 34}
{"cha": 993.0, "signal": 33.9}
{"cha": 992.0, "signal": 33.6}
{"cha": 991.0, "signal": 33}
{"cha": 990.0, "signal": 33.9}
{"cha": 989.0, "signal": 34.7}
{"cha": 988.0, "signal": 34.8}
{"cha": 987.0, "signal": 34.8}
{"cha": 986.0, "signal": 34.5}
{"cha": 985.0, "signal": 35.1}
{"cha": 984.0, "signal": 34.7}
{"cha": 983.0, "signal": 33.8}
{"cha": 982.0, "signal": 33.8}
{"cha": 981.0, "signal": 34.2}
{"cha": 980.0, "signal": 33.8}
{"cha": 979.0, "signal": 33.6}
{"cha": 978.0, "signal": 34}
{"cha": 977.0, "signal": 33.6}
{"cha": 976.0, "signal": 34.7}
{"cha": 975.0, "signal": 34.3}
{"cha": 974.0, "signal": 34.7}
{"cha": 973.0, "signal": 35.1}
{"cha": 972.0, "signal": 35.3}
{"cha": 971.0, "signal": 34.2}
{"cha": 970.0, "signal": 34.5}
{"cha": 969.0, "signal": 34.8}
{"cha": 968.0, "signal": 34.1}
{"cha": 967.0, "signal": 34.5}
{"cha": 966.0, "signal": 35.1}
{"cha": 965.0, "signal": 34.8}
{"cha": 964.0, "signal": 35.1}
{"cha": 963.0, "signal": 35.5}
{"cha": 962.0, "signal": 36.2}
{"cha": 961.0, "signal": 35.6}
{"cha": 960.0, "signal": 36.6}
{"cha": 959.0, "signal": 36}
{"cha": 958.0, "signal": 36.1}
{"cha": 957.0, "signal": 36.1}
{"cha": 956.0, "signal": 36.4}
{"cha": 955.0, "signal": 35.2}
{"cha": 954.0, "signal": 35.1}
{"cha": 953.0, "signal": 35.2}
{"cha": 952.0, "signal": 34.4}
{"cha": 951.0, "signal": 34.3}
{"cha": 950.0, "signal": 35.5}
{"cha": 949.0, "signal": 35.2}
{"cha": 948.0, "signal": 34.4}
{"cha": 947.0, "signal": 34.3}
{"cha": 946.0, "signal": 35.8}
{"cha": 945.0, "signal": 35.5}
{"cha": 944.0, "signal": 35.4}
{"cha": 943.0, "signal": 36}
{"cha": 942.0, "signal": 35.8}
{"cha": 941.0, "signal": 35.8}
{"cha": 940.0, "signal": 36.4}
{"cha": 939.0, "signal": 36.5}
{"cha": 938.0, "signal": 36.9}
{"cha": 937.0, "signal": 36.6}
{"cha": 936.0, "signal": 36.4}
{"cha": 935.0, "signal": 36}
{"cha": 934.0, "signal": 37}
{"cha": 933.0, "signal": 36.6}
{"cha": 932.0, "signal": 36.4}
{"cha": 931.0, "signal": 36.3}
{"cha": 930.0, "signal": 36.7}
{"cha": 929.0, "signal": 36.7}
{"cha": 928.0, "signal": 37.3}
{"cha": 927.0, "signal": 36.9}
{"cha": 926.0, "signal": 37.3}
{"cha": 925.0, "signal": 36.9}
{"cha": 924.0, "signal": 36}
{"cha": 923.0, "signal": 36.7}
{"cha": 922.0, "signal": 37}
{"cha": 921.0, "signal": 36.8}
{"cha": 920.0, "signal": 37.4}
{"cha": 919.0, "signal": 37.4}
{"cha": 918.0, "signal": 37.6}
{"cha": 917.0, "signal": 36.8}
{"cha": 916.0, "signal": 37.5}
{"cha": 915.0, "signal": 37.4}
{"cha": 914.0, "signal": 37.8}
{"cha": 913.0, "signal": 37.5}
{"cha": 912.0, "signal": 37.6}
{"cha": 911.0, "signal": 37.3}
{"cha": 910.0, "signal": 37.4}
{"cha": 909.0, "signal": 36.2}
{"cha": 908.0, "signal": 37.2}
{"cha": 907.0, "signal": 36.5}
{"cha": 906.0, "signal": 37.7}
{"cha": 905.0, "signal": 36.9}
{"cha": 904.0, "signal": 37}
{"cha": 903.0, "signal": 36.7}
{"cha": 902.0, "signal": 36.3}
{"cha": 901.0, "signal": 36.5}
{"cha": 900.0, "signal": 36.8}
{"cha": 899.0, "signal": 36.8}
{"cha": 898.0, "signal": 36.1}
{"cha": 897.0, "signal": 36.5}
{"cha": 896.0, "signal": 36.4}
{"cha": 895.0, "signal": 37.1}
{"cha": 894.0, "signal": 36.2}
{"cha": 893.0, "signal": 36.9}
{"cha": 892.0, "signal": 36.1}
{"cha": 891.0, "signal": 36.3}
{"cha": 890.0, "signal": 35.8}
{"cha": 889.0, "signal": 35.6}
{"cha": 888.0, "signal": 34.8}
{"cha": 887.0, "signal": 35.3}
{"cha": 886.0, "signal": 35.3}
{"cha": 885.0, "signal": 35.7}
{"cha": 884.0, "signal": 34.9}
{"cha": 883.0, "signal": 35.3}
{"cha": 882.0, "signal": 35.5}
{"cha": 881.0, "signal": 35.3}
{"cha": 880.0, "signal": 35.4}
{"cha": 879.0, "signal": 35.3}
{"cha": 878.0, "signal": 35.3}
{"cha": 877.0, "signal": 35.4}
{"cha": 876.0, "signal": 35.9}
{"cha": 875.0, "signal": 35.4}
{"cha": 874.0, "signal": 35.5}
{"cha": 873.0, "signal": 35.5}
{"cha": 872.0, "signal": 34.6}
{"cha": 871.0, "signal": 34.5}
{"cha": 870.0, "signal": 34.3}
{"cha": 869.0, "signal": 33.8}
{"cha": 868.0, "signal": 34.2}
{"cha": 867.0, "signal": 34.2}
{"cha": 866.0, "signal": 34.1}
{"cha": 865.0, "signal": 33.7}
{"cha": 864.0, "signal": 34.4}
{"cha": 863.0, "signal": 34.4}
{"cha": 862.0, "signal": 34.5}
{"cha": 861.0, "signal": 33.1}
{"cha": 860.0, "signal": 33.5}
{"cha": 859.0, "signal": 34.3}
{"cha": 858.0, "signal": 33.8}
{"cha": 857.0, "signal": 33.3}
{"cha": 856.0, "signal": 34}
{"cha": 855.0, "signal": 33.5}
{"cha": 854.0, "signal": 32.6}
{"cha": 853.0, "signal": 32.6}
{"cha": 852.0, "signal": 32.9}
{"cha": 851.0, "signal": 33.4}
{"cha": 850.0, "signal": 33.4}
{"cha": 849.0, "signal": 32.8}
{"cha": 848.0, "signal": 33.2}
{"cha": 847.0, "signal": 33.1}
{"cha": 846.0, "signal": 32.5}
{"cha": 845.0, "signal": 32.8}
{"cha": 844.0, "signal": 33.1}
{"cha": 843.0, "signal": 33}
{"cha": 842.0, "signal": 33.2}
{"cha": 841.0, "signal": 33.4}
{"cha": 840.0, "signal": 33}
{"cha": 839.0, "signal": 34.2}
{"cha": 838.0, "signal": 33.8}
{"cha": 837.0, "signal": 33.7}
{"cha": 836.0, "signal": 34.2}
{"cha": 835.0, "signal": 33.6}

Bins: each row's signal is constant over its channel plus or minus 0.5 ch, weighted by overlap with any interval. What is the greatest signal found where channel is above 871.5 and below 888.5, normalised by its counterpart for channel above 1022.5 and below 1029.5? 1.02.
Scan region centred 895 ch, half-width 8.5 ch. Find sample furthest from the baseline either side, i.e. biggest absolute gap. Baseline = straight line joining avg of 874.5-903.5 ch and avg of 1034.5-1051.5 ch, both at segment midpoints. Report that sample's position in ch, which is 895.0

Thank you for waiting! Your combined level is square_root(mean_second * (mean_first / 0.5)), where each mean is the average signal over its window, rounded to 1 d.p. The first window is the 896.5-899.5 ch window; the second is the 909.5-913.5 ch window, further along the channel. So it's 52.3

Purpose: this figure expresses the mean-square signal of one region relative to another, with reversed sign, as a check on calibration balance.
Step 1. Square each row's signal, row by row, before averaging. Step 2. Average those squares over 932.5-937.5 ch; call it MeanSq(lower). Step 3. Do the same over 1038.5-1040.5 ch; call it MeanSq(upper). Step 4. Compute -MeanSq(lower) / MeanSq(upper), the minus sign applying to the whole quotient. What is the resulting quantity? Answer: -1.05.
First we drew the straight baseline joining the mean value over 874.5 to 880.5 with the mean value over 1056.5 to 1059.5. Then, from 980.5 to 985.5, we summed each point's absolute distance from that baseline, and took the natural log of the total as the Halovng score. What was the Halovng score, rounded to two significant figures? 2.3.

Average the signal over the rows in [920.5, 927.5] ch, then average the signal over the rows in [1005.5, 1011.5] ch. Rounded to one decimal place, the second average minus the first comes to -1.2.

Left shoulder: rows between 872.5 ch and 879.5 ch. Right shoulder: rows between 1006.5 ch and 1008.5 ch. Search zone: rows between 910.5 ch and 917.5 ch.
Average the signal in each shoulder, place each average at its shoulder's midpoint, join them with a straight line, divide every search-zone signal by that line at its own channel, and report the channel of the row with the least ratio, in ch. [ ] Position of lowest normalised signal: 917.0 ch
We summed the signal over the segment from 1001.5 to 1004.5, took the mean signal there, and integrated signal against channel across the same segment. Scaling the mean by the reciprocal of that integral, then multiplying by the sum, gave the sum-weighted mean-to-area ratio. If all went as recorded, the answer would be 34.5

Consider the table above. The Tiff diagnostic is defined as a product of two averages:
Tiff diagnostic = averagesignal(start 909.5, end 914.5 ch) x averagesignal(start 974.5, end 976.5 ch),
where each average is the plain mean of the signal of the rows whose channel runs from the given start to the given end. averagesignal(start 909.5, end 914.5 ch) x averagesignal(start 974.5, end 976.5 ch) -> 1294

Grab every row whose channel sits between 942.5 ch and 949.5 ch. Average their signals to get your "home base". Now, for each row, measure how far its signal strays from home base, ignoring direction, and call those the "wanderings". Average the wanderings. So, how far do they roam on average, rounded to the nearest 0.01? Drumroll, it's 0.51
